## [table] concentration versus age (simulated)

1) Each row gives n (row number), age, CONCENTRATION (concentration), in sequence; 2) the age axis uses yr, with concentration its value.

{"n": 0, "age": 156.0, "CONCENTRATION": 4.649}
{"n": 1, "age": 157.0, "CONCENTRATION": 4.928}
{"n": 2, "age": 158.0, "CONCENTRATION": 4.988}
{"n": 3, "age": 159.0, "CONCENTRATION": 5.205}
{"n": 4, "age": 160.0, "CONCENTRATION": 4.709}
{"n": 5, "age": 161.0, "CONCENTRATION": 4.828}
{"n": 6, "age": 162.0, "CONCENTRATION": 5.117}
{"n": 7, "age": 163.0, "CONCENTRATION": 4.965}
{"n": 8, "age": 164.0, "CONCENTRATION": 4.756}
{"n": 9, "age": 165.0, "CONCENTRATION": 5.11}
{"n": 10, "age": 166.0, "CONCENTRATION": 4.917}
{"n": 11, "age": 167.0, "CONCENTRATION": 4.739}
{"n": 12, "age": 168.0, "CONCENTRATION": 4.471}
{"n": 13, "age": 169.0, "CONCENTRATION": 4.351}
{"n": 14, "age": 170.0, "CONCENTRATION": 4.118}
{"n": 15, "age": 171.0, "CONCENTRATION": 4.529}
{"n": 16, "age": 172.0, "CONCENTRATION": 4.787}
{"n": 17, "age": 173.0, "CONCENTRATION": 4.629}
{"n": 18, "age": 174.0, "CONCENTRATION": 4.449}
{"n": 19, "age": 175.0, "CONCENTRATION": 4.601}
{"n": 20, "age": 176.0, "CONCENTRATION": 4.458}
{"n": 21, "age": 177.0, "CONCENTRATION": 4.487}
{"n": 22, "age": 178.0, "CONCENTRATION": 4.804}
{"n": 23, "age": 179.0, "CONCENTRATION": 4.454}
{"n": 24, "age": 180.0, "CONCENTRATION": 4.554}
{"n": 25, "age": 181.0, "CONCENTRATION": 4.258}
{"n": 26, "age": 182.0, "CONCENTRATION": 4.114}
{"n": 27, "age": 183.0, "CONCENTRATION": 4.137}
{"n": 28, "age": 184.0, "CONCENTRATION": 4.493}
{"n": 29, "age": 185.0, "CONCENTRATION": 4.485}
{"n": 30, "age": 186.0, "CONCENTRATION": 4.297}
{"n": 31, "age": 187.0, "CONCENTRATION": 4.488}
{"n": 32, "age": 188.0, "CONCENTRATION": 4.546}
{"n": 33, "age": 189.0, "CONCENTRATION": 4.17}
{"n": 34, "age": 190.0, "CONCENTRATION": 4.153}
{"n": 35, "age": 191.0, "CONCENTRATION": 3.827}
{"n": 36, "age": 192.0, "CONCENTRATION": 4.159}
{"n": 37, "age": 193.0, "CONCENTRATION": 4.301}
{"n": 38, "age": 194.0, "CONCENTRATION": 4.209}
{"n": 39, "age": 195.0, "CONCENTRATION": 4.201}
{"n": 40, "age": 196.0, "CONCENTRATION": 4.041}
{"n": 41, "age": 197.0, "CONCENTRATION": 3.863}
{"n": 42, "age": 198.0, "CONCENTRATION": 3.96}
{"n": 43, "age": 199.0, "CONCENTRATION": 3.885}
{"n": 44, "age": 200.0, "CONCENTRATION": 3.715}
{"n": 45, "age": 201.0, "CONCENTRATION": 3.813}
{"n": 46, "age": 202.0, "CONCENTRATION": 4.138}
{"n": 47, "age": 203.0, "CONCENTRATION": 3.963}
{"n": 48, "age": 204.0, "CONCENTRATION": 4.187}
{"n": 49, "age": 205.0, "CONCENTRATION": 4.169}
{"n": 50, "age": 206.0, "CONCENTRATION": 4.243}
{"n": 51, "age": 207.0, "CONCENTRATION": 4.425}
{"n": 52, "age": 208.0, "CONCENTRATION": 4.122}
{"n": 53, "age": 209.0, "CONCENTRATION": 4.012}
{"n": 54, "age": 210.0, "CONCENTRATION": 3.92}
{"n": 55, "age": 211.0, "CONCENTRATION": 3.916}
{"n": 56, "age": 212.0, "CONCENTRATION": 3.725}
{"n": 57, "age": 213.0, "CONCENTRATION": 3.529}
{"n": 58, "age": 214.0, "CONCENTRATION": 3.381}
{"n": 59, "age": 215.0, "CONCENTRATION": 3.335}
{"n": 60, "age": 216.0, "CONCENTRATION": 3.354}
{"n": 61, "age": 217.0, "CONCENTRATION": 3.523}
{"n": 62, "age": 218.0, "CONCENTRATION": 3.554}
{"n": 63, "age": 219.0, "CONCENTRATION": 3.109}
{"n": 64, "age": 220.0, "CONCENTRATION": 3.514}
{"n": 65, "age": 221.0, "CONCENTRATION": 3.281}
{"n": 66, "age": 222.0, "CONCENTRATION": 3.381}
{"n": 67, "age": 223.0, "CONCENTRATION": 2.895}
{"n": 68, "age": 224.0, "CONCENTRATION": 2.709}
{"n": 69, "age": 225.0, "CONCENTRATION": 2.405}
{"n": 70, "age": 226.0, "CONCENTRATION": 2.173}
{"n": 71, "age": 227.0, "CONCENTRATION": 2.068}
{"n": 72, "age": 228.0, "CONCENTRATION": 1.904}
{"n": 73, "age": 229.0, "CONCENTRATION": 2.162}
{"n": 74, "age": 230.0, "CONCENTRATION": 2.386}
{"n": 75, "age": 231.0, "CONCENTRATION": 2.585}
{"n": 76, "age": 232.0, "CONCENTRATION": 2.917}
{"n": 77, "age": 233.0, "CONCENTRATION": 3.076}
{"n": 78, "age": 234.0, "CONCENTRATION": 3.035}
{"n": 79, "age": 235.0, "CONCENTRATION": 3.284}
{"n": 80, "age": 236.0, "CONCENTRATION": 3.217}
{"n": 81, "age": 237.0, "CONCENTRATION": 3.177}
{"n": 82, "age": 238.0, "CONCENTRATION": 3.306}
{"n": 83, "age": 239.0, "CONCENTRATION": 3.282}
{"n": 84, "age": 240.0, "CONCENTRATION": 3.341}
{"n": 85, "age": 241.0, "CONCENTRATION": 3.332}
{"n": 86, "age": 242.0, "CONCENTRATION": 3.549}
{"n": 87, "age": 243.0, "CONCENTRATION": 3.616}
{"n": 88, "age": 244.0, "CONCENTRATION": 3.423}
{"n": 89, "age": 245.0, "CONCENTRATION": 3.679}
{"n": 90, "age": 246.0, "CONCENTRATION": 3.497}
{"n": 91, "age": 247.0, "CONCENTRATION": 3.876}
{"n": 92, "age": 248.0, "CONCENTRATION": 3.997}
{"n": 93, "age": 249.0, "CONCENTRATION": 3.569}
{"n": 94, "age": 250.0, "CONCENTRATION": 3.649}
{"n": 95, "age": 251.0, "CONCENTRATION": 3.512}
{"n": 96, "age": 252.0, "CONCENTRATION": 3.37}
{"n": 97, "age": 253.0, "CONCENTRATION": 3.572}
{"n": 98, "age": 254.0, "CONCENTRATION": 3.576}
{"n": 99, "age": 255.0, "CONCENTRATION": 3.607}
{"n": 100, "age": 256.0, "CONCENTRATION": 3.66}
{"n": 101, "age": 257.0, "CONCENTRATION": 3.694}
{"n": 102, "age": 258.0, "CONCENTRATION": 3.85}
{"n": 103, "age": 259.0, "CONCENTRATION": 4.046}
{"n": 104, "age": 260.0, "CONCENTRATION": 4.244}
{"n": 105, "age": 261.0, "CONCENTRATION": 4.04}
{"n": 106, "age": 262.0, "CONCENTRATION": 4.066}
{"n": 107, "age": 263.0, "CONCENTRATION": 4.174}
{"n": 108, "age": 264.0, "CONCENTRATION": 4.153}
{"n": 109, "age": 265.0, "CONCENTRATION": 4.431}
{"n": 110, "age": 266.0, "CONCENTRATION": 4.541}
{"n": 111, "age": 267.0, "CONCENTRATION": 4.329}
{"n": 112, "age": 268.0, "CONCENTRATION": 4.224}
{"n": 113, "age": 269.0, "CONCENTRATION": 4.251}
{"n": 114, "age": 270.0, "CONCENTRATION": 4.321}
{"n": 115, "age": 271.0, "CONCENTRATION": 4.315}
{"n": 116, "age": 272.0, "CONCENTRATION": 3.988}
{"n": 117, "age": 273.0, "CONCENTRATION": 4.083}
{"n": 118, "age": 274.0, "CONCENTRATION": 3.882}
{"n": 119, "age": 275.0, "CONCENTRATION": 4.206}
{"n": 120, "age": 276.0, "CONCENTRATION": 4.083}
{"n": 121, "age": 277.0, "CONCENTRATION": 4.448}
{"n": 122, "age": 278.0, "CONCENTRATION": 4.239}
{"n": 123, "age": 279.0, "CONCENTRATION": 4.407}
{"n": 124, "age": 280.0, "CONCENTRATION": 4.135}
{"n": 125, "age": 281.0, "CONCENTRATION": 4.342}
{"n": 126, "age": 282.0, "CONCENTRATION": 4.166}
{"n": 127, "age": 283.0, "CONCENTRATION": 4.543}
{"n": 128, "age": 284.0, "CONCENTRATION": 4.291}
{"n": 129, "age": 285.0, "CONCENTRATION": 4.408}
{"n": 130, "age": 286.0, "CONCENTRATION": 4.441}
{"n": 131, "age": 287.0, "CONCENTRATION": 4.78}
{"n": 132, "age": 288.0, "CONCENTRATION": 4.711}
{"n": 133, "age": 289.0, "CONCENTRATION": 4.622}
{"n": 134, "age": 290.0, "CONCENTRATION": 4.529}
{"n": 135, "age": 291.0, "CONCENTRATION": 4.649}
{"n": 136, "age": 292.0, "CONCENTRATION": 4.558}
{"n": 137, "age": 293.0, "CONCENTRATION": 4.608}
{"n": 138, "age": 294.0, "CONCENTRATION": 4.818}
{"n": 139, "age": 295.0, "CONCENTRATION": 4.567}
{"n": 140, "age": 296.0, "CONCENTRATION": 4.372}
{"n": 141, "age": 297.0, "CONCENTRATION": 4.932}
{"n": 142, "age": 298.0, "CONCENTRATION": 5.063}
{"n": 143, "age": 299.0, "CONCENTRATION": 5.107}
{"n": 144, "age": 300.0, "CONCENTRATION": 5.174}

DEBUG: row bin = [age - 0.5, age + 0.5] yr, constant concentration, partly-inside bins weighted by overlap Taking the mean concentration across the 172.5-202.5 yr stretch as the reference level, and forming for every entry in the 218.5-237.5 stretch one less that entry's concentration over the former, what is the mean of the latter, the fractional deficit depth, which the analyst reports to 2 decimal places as 0.34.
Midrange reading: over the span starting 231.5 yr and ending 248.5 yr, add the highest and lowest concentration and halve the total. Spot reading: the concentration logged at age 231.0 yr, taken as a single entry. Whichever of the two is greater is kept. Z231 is 3.46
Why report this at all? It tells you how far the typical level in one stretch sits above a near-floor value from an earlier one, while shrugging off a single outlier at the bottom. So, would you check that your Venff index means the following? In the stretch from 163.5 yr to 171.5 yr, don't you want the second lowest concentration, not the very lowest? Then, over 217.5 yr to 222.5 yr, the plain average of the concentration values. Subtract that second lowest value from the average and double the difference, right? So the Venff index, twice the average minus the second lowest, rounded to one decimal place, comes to -2.0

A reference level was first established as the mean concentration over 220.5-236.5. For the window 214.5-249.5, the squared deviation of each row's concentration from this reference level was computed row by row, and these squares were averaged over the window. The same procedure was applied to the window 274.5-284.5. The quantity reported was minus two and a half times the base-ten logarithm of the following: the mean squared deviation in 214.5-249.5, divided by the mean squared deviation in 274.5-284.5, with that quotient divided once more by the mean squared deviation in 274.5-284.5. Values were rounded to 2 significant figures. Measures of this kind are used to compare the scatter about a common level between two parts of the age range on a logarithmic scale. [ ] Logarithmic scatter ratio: 2.9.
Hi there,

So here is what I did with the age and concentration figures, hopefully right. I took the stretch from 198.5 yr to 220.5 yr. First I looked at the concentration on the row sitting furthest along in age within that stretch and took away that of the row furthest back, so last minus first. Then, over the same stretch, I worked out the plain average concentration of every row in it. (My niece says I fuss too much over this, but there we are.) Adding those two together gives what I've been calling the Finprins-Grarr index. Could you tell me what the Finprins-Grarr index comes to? 3.4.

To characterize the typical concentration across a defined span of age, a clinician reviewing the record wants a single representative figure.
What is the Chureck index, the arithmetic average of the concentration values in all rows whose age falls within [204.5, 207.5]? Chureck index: 4.3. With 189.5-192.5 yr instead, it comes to 4.0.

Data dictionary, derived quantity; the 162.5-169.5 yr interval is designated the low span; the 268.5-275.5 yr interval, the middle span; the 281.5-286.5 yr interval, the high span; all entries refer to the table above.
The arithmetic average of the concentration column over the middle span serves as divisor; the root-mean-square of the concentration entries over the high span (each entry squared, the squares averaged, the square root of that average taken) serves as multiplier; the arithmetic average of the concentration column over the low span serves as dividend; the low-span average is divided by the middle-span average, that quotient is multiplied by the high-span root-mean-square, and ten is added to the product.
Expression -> 15.0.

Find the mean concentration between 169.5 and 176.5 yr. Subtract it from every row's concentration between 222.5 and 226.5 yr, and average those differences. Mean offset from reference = -2.0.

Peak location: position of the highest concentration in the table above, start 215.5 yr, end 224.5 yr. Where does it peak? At 218.0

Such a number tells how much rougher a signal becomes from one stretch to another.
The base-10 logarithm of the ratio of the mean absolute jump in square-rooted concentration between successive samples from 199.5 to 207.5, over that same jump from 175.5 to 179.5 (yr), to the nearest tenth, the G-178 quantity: -0.1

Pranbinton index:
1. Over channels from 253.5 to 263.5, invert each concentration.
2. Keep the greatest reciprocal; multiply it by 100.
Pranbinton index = 28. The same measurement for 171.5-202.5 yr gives 27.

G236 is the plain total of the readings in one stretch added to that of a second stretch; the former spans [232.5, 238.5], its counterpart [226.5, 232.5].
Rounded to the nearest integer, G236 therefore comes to 33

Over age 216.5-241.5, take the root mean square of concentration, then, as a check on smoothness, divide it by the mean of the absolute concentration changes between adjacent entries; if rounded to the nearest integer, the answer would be 16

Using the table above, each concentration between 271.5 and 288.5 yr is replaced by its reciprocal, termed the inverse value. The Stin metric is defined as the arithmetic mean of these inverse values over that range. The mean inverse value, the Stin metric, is 0.233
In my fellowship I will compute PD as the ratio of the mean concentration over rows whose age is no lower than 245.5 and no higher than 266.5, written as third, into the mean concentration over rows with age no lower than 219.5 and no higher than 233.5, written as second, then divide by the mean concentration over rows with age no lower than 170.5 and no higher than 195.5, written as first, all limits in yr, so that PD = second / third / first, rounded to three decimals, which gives 0.158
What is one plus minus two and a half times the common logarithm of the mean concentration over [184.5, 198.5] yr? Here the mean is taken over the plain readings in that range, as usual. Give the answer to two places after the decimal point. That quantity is -0.56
